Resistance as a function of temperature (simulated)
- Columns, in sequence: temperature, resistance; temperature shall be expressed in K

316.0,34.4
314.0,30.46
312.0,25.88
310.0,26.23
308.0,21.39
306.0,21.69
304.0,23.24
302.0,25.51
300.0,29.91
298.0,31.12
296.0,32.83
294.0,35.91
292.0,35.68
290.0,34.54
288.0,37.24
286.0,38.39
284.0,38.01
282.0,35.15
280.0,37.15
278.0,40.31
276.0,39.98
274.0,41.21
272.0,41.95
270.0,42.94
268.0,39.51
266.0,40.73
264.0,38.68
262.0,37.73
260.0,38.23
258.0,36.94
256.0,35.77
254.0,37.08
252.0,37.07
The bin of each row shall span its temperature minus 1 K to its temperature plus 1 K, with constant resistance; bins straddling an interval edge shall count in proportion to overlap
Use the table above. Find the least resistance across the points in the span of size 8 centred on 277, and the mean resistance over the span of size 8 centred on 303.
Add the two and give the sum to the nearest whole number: 62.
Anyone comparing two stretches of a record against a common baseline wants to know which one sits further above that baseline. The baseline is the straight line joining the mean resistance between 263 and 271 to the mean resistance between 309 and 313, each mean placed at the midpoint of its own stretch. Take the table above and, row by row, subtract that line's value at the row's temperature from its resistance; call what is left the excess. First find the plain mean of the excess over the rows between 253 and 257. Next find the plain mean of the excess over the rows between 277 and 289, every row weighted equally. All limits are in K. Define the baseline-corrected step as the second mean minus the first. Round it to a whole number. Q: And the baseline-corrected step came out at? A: 10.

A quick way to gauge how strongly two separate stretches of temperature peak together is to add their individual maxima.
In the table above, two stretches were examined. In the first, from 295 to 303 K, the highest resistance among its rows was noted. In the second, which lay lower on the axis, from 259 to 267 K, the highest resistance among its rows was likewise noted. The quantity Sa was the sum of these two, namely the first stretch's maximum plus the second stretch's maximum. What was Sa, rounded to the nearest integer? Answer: 74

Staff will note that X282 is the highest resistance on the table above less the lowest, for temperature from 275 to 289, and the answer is 5.2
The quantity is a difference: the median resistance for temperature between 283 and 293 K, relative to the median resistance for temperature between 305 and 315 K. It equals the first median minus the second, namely 11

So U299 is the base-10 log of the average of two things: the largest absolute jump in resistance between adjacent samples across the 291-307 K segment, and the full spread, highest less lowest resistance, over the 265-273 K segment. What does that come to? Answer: 0.59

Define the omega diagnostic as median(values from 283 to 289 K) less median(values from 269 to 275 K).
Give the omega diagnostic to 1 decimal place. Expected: -3.9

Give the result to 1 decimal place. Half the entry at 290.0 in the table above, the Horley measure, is 17.3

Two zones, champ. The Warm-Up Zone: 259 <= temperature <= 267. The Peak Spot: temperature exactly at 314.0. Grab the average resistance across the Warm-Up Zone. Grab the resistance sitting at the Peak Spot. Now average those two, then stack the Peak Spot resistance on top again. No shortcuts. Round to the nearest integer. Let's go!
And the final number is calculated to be 65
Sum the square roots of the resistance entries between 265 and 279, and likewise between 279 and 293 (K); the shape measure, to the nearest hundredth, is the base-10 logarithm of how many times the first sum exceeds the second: 0.02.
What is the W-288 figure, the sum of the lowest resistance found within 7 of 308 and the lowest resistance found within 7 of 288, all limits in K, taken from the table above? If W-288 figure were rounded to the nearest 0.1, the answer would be 55.9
